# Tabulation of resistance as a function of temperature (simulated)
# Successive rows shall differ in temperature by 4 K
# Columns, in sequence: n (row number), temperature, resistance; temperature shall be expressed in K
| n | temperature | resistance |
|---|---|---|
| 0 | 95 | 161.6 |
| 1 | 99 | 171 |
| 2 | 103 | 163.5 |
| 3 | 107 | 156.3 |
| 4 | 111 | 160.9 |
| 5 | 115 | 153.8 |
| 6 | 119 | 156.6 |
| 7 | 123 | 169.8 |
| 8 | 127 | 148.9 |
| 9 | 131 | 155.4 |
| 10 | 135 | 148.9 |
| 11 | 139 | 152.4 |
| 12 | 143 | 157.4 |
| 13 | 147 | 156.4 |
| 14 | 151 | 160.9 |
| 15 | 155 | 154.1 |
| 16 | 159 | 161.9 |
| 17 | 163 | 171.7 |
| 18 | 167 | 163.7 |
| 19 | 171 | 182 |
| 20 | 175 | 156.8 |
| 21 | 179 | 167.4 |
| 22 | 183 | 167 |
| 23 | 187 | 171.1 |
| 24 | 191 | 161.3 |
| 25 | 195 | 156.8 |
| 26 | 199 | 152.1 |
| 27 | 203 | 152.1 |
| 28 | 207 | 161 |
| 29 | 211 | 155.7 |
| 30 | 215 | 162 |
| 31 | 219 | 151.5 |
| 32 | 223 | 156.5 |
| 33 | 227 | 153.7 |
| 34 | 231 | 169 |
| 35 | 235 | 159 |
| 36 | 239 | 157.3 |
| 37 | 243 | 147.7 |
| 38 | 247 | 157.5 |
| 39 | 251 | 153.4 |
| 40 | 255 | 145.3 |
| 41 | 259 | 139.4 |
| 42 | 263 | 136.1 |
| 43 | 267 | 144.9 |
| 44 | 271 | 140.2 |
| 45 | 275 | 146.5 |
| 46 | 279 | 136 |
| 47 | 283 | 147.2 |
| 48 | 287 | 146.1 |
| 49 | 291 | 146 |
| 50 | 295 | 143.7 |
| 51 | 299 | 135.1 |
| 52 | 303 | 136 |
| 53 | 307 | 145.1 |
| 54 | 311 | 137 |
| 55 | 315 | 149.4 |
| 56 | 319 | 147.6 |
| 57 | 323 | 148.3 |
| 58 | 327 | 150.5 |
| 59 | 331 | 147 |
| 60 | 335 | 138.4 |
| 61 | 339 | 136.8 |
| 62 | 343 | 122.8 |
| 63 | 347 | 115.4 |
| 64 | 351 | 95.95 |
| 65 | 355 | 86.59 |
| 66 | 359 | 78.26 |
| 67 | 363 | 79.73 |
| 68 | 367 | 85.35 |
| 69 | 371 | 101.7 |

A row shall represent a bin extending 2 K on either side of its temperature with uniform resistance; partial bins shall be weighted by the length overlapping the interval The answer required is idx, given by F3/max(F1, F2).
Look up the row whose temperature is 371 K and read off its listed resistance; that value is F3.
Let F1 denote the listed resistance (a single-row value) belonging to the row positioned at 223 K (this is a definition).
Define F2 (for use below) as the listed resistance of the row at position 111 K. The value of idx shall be 0.63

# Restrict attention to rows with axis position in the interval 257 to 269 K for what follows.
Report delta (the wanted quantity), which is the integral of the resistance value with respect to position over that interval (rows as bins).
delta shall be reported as 1682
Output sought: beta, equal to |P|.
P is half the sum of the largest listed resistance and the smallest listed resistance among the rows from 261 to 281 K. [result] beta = 141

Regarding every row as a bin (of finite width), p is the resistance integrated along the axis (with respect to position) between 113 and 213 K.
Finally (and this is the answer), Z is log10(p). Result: 4.2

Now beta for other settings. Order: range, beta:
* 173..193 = 164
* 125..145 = 153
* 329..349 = 131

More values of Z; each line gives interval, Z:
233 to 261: 3.6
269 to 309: 3.8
